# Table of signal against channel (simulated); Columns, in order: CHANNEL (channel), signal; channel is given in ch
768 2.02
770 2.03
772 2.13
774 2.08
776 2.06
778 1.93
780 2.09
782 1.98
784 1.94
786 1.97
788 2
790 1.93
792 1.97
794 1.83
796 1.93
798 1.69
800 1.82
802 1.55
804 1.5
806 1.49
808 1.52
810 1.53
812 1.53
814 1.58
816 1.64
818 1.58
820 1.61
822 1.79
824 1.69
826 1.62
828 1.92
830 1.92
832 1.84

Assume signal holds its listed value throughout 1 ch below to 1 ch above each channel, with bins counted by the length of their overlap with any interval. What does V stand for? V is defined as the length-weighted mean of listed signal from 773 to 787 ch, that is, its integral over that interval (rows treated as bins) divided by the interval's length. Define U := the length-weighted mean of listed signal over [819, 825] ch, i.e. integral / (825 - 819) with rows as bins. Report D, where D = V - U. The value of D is 0.31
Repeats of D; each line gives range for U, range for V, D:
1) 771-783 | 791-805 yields -0.29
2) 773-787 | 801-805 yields -0.48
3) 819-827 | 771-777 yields 0.41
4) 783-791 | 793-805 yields -0.24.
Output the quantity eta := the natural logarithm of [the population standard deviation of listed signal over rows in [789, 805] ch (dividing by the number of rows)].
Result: -1.79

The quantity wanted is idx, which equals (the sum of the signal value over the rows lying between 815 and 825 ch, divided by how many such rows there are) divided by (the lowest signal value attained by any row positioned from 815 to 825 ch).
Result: 1.05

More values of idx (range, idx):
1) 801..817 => 1.04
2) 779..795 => 1.07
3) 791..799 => 1.10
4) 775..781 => 1.05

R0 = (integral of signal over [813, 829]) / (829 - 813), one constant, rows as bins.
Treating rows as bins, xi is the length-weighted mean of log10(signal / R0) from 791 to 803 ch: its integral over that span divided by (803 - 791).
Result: 0.03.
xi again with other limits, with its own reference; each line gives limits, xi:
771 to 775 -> 0.10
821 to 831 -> 0.03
